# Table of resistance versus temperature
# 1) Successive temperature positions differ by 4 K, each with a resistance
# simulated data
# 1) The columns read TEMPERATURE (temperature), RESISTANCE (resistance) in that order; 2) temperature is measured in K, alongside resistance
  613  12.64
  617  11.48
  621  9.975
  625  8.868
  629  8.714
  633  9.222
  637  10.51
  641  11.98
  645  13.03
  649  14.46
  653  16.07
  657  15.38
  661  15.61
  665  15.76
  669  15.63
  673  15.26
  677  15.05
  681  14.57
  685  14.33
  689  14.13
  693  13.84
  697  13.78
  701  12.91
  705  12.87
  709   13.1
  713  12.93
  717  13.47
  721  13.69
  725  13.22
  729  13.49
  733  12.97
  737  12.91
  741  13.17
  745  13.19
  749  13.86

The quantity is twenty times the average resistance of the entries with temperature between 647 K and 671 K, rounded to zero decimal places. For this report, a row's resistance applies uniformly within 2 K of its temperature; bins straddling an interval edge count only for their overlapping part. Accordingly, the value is 310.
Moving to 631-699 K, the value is 281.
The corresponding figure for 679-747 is 269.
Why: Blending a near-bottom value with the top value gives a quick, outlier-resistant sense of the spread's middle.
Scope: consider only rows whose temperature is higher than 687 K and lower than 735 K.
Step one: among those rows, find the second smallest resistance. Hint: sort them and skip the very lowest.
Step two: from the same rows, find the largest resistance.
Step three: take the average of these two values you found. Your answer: 13.5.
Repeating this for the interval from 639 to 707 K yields 14.5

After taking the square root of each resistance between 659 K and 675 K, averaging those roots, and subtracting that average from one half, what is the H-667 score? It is -3.45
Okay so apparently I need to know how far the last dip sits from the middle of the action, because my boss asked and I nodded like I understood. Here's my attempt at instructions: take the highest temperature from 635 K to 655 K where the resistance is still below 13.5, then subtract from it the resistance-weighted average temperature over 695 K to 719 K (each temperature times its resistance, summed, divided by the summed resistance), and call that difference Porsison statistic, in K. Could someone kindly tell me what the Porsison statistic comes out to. -62.0 K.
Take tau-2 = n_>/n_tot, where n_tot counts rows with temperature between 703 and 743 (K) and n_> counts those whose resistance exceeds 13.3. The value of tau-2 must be 0.30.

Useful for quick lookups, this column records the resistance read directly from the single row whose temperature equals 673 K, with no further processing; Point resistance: 15.26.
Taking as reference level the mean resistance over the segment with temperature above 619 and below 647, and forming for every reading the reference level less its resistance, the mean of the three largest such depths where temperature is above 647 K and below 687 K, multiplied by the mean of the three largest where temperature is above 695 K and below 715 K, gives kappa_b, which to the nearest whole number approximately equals 11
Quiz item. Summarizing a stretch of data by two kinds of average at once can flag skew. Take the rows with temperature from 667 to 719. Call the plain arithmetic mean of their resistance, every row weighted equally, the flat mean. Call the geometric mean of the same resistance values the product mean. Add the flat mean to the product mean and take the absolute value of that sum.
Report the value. 28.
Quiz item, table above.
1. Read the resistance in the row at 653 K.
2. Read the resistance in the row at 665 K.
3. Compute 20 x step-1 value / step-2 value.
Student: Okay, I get 20.4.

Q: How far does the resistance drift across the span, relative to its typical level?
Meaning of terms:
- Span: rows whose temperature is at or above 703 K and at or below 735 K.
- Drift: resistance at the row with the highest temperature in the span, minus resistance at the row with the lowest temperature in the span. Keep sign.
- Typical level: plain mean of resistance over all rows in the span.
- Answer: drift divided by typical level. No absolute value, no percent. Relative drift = 0.01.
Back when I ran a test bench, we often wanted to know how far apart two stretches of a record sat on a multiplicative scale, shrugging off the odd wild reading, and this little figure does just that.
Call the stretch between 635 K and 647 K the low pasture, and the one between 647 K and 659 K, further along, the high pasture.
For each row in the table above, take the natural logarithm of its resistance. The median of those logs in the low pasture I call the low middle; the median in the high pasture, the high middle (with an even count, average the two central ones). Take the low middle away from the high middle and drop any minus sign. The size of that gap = 0.25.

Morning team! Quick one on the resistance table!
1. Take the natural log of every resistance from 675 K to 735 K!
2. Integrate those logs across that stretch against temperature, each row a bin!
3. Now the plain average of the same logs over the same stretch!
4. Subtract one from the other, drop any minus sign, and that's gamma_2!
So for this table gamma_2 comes 154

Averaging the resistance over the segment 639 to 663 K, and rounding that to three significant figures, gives 14.4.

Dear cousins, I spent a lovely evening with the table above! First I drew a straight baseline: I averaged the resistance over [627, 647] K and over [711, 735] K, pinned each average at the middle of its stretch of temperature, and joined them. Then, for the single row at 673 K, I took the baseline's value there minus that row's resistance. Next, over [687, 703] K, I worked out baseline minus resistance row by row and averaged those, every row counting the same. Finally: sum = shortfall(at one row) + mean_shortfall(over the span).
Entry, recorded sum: -4.7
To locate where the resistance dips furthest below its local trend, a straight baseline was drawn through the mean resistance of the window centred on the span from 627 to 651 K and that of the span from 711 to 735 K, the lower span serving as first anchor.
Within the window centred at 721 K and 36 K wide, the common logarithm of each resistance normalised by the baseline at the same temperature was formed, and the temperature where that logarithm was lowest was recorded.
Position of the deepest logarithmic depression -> 737 K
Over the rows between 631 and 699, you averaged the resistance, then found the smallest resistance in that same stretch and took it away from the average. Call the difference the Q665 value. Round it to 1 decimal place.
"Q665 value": 4.8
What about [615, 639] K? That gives 1.1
